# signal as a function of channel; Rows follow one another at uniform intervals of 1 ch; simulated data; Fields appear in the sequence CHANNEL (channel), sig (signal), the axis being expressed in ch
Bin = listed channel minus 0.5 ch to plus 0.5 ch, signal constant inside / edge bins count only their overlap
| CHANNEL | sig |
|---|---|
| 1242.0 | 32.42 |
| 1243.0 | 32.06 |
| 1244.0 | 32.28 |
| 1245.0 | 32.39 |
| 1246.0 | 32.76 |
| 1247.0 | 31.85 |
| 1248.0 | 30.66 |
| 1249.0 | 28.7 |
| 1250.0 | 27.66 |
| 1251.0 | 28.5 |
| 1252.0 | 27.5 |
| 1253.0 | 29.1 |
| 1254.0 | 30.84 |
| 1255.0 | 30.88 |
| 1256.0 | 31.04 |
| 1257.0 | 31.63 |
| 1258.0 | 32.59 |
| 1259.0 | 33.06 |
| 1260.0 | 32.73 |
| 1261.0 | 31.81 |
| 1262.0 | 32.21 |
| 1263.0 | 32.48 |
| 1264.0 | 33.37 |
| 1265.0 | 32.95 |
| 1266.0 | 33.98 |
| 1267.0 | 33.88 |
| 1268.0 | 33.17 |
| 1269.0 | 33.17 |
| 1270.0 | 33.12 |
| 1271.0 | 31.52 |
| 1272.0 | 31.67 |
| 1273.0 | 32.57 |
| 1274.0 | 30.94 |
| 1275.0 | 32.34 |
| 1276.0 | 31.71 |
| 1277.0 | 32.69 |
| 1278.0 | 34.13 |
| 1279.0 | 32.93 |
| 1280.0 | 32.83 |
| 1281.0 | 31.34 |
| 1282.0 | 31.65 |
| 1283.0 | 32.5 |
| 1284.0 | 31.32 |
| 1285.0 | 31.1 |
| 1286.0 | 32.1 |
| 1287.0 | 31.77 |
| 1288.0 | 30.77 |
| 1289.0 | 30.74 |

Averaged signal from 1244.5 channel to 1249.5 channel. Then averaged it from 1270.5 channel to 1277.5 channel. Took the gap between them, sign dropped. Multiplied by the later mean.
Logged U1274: 21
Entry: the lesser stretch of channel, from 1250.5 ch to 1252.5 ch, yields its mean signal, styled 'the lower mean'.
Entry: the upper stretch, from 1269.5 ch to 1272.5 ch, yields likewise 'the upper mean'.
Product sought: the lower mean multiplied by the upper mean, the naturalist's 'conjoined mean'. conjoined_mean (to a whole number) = 899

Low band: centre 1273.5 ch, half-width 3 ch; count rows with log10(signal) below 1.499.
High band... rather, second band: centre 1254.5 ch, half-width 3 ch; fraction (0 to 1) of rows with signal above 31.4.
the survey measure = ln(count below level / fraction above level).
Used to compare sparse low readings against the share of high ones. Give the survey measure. 2.5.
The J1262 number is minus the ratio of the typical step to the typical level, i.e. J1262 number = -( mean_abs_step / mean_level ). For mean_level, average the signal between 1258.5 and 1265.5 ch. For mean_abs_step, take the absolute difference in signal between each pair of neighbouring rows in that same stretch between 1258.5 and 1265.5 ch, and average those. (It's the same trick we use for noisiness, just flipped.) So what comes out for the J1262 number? -0.016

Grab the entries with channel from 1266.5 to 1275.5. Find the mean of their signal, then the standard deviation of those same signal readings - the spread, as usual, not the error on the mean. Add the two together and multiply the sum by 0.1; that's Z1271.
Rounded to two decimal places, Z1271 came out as 3.34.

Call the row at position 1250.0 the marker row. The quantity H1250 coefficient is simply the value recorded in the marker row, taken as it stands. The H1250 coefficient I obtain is 27.66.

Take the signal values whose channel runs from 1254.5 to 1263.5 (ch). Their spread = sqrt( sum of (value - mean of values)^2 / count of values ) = 0.72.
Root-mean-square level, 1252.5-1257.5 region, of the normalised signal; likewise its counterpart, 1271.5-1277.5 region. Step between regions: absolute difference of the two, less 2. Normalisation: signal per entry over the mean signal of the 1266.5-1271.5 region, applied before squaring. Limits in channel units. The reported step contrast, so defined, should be -1.96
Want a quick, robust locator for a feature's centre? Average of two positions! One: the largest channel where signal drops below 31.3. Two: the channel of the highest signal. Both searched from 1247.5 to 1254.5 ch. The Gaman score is 1254.0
